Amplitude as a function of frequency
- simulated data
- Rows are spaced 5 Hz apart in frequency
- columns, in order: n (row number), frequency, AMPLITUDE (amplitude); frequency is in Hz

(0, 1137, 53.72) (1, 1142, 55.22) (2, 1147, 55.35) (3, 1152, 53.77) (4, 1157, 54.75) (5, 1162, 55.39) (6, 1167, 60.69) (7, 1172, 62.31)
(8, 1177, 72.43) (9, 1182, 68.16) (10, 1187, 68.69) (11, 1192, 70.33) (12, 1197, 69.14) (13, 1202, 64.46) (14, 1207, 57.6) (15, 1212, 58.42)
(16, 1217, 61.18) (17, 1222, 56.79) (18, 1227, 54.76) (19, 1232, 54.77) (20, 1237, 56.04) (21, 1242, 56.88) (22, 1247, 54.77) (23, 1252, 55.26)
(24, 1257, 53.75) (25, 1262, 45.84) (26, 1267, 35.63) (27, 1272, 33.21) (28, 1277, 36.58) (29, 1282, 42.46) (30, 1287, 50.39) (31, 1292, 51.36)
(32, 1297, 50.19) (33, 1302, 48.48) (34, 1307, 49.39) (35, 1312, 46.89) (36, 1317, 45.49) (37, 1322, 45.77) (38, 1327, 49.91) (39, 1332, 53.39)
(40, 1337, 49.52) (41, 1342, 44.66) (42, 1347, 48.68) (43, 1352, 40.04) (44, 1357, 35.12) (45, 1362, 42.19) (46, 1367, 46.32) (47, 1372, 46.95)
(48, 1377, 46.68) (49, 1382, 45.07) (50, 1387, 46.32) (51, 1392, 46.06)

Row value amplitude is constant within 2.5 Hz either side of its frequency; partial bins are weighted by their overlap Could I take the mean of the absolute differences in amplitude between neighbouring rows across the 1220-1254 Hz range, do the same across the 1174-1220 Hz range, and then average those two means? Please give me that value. 2.0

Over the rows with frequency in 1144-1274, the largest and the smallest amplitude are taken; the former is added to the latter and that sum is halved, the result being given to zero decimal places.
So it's 53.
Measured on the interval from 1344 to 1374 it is 42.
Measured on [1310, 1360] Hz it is 44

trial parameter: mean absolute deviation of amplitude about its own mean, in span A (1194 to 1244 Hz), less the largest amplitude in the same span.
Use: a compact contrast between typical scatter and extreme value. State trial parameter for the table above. -65.6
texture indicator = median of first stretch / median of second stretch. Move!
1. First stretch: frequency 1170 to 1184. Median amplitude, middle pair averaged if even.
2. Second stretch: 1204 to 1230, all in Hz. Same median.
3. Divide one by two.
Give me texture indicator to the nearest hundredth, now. 1.18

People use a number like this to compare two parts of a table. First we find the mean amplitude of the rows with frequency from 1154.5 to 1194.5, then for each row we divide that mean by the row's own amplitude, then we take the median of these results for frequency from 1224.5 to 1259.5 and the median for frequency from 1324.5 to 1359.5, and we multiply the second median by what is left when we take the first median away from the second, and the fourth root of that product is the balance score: 0.66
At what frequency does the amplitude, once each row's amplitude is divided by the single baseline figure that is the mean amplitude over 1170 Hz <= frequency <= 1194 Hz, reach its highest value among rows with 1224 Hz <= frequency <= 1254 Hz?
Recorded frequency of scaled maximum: 1242 Hz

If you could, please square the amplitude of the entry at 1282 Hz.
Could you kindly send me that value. 1803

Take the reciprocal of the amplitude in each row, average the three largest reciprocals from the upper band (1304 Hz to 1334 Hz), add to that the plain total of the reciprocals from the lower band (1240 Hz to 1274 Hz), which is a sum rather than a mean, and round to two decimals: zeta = 0.17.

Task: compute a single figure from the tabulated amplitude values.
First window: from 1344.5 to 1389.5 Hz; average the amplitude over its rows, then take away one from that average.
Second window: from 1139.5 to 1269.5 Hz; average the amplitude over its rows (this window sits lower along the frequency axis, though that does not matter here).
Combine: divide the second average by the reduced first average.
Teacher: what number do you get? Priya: 1.35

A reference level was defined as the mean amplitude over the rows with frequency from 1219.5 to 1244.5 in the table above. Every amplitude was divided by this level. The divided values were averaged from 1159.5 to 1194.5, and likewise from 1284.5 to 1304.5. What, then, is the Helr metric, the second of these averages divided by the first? 0.77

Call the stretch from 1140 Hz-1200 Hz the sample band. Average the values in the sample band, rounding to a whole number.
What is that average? 62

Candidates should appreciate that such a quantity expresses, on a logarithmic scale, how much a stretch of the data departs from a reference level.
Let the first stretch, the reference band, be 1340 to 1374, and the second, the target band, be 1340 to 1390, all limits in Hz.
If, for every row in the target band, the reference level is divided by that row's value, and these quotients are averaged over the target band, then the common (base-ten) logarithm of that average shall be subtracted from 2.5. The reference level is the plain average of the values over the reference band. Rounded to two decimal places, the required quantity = 2.50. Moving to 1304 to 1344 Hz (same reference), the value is 2.54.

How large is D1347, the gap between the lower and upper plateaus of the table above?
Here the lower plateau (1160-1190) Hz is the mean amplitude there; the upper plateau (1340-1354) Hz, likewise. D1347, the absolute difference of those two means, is 20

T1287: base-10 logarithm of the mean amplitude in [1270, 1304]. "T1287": 1.65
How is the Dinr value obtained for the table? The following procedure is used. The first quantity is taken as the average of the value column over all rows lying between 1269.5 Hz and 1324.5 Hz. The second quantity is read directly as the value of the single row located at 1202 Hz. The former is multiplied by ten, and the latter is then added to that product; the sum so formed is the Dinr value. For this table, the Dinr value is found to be 519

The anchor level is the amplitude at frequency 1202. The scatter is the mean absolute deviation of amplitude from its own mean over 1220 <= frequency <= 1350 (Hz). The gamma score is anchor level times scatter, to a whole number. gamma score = 317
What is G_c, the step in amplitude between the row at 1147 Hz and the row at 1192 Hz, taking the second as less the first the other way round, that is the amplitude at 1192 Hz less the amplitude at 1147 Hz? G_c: 15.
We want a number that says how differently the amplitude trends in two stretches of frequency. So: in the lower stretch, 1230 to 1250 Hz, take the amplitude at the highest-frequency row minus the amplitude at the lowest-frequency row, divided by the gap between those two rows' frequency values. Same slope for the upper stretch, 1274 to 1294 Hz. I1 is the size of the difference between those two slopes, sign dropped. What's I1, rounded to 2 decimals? 0.99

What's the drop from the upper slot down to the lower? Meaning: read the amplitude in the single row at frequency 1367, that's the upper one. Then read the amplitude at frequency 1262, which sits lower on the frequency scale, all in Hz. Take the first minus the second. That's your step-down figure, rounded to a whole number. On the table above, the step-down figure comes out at 0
